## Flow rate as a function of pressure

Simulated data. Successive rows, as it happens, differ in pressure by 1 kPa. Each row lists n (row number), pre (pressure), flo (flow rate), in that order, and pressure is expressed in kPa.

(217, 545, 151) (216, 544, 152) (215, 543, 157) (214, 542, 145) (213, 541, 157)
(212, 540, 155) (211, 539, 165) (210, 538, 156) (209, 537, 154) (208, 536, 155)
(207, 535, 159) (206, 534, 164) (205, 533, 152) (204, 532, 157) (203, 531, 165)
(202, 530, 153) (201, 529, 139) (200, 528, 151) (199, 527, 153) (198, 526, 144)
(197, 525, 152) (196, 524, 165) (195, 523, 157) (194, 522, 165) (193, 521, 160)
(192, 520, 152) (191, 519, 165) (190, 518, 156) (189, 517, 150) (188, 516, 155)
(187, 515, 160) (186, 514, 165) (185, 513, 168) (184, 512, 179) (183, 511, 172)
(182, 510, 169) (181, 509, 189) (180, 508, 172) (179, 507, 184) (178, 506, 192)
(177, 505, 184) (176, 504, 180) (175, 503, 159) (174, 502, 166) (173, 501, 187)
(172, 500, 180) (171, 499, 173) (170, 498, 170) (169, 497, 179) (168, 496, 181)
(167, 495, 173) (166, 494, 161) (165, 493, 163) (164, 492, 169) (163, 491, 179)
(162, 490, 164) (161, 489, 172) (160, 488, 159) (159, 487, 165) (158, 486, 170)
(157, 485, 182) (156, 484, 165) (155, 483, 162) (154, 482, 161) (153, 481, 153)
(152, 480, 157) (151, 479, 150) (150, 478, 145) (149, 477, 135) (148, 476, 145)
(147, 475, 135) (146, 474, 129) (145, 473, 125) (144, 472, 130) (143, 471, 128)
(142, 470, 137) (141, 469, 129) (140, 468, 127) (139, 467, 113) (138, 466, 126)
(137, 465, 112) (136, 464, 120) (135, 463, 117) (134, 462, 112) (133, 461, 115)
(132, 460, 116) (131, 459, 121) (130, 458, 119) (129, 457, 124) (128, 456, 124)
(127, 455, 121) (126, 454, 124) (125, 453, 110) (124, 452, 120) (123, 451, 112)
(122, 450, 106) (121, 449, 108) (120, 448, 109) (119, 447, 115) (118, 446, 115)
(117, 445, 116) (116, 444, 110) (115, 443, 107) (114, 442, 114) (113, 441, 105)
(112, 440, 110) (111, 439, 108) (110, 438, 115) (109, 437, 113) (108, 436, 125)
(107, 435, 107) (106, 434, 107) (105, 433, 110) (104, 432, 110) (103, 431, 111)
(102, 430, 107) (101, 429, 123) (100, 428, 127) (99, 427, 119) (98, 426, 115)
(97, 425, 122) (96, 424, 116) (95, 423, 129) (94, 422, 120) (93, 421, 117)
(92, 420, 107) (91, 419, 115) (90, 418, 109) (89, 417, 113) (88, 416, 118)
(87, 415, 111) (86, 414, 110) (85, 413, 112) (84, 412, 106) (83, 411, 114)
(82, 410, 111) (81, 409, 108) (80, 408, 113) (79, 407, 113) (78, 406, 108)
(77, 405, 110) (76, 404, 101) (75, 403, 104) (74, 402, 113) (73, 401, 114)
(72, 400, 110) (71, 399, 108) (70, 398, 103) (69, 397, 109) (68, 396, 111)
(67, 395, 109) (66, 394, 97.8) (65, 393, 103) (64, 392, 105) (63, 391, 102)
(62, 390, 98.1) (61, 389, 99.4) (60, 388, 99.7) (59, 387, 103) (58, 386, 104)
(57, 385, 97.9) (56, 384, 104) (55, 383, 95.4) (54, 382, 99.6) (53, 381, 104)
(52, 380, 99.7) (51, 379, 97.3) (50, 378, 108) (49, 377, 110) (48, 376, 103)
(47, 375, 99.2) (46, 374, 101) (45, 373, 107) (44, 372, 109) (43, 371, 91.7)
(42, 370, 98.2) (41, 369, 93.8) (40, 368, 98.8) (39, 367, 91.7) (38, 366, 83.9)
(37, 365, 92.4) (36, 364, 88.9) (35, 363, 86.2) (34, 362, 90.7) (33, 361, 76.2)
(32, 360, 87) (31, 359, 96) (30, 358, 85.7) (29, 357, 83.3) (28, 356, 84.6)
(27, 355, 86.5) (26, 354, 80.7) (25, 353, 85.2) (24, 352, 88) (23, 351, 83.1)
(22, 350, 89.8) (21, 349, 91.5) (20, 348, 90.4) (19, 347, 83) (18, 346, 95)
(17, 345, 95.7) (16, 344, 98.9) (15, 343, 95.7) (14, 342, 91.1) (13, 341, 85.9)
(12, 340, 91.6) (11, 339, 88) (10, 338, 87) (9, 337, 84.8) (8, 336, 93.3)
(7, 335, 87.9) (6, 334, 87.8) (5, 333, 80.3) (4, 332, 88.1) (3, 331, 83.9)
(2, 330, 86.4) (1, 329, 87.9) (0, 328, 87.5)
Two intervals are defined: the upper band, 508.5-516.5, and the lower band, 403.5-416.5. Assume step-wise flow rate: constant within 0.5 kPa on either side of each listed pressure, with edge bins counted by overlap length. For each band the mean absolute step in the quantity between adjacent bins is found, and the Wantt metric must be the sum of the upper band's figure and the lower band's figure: 12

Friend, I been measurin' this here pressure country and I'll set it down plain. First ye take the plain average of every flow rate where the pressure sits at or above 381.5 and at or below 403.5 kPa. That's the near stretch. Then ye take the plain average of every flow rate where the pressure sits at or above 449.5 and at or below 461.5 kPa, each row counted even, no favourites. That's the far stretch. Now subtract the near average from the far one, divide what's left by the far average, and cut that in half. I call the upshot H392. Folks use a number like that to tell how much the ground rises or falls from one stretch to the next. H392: 0.058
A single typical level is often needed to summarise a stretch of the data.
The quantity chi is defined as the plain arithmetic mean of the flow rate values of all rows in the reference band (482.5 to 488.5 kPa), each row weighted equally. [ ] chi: 167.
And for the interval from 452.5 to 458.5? 120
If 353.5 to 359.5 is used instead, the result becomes 86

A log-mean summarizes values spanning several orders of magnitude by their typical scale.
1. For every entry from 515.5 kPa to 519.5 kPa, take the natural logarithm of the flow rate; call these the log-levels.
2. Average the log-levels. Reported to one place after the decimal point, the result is 5.1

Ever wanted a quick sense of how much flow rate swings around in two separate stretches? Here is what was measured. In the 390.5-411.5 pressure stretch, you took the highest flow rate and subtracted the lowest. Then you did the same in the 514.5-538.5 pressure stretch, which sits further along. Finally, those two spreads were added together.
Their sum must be 42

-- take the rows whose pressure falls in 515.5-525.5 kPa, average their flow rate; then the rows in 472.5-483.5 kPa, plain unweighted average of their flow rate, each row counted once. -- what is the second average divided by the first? 0.92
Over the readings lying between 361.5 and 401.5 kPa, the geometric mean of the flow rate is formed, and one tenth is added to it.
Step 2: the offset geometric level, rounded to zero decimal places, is 101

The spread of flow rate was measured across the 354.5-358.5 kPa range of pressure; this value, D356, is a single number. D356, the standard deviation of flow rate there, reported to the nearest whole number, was 1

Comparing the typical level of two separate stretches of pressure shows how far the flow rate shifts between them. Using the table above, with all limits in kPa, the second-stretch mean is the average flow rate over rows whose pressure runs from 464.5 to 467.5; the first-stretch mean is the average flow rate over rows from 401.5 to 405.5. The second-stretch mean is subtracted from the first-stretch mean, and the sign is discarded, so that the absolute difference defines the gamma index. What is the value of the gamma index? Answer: 10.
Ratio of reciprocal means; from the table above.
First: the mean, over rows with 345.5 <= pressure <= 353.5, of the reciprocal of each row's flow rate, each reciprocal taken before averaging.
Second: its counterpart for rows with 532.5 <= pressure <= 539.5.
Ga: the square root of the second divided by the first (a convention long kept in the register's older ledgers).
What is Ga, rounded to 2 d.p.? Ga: 0.75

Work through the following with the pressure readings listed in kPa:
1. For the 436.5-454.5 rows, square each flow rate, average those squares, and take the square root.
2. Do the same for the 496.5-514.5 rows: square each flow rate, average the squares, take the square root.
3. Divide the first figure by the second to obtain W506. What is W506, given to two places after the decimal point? 0.64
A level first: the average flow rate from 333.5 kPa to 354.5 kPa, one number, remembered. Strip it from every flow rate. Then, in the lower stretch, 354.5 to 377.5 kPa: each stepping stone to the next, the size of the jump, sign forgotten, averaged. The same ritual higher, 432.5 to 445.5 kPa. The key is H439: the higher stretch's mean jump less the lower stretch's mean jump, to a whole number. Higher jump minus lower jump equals 0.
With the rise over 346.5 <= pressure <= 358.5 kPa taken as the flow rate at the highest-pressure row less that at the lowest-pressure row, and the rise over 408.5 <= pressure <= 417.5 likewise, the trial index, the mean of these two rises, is 4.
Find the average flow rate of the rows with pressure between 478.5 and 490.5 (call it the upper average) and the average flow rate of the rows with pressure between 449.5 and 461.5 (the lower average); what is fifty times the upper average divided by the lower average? 69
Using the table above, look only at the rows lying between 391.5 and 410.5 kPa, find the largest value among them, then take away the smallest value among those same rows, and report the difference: 16.2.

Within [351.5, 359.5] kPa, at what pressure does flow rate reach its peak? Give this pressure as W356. 359 kPa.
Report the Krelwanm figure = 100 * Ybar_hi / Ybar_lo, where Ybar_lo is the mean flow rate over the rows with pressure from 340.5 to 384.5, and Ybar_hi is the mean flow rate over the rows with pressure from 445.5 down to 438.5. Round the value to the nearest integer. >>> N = 118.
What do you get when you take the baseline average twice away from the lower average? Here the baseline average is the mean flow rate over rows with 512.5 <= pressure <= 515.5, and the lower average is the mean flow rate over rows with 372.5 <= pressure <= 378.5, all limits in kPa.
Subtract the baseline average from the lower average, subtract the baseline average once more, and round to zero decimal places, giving -224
